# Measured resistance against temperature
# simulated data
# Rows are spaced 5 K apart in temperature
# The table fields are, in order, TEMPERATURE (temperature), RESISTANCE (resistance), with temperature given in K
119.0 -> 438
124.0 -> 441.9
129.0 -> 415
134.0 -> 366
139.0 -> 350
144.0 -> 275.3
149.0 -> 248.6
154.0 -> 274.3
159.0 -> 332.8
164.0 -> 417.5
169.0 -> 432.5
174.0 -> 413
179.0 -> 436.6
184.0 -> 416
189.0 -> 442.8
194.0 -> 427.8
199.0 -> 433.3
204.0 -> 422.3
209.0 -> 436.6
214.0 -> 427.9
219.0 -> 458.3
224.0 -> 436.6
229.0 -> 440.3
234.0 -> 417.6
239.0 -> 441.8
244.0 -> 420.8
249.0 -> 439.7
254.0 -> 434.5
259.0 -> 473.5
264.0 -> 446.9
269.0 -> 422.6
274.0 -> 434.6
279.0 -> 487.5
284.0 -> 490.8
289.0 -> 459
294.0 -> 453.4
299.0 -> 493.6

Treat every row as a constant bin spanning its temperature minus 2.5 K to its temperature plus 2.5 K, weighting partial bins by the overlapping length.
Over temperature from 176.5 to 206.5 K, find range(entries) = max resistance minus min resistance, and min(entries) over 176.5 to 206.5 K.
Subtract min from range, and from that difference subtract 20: -409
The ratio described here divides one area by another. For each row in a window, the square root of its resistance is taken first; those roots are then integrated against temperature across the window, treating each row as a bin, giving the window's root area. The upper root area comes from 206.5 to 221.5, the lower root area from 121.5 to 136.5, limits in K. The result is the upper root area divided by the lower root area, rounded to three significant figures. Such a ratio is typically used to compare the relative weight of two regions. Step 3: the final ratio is 1.04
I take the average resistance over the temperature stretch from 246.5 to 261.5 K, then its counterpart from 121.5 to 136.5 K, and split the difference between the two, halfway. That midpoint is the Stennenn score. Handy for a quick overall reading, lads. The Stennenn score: 428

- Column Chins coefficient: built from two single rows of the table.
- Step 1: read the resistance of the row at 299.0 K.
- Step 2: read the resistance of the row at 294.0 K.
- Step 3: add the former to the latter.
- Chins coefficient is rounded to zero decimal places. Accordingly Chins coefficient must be 947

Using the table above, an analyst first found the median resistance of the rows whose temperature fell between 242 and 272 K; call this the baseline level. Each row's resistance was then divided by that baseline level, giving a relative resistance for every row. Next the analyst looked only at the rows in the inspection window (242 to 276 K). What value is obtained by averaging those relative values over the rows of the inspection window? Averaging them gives 1.00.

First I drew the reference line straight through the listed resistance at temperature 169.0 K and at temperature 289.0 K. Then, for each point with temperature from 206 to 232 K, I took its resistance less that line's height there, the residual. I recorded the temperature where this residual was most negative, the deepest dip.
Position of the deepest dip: 214.0 K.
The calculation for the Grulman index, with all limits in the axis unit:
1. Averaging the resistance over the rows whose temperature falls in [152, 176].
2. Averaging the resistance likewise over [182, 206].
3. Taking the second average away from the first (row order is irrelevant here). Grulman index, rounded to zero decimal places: -54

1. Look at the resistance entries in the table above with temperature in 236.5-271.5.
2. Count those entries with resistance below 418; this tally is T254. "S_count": 0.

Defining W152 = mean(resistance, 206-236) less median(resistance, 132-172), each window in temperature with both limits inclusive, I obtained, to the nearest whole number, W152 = 95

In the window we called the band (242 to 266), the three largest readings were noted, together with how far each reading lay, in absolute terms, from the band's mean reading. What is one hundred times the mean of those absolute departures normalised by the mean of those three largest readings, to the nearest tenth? 3.0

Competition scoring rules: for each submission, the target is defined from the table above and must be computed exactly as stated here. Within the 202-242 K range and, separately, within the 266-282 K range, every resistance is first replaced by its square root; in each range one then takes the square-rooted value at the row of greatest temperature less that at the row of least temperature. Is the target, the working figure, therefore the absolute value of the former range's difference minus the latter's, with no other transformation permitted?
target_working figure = 1.1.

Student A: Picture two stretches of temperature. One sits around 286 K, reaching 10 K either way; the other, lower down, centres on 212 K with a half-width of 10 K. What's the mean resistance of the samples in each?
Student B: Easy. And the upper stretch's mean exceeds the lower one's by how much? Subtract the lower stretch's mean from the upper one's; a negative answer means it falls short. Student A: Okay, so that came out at 36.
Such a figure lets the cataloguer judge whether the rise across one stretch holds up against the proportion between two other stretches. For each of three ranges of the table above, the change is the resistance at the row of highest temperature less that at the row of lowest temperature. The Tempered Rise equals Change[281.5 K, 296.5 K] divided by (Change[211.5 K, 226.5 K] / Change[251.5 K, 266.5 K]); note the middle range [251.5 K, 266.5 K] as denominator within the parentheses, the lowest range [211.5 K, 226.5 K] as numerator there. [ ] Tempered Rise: -53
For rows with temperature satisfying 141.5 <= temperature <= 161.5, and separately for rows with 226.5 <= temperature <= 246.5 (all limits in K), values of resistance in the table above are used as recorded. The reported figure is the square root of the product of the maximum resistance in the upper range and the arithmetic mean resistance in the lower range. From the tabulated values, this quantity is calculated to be 353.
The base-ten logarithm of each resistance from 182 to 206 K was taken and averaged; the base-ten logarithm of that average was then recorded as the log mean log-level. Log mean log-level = 0.420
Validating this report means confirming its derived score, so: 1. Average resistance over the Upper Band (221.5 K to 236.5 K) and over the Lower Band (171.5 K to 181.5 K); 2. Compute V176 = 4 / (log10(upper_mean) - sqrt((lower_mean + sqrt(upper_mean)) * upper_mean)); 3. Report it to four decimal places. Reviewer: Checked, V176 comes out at -0.0092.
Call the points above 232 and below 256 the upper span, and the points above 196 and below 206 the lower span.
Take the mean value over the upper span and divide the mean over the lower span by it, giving 0.993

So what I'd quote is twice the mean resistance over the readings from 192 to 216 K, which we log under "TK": 859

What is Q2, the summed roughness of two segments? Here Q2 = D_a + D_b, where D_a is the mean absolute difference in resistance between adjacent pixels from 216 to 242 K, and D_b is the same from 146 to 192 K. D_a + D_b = 52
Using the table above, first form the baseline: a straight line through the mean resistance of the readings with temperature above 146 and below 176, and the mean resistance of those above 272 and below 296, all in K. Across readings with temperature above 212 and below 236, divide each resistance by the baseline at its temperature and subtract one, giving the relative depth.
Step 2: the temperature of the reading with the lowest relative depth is 234.0 K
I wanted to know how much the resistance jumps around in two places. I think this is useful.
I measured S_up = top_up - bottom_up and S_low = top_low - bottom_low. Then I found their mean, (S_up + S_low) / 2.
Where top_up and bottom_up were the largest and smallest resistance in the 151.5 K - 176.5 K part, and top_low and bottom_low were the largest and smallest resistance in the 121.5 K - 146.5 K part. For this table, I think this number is 162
